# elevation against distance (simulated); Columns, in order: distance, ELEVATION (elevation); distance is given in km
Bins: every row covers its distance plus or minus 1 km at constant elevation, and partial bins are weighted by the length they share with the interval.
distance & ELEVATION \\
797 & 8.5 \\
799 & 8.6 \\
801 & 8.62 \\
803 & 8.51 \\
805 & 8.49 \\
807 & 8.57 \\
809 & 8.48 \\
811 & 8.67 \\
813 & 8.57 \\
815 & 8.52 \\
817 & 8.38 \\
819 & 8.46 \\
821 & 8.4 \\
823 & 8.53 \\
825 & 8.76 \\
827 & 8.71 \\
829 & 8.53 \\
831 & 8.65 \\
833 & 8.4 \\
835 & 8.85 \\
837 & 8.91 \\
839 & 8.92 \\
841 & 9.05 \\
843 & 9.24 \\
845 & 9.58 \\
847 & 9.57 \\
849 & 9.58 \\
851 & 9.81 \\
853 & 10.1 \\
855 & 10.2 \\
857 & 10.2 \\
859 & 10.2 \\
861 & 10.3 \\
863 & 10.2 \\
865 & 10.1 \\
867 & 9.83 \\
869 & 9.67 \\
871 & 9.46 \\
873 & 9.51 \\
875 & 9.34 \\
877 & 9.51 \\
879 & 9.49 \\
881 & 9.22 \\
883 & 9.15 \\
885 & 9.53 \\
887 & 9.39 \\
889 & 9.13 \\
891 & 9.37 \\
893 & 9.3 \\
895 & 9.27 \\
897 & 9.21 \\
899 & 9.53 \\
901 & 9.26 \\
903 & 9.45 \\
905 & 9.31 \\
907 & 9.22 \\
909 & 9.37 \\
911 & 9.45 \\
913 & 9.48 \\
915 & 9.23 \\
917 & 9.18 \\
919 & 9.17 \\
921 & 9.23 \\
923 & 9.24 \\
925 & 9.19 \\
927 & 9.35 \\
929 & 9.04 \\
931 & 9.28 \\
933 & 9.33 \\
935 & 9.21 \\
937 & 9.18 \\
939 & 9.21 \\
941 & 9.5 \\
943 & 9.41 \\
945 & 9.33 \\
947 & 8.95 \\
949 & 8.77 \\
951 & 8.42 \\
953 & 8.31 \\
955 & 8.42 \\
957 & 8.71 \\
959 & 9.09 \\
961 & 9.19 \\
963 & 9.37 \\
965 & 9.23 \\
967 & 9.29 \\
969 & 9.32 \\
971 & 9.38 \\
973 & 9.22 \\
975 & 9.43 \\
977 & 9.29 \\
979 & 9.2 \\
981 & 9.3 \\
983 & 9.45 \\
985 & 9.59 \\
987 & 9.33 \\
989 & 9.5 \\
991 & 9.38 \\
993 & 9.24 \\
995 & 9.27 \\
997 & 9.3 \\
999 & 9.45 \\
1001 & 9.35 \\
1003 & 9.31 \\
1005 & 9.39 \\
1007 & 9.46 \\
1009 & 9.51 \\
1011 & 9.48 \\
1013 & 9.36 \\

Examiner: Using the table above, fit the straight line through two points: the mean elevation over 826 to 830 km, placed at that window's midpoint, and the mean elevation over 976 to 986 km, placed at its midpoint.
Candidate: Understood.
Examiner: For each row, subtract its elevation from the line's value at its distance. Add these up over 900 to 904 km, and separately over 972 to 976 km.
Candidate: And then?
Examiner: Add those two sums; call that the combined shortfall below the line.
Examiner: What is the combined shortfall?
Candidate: -0.7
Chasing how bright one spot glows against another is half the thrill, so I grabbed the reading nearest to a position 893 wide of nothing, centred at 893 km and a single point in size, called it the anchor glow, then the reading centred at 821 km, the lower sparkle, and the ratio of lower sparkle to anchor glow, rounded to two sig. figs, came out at 0.90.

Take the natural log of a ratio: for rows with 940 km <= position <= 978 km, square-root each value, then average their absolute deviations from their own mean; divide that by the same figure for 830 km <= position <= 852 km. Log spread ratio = -0.2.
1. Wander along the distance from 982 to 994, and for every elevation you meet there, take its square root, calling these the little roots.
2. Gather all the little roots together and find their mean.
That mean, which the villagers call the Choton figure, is 3.07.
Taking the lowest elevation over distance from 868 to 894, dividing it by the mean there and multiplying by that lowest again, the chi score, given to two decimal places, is 8.88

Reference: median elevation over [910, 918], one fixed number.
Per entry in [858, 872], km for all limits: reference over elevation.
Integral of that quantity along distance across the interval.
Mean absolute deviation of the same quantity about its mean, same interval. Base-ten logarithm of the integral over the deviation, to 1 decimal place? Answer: 2.7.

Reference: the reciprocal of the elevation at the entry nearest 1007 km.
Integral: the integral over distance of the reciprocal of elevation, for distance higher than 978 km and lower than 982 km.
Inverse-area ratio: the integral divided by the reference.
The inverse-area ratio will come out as 4.1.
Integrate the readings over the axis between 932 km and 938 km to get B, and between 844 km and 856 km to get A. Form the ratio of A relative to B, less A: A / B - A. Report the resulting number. -116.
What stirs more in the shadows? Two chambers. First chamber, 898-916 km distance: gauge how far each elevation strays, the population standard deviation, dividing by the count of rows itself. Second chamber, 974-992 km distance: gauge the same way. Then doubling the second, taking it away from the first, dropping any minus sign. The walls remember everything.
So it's 0.12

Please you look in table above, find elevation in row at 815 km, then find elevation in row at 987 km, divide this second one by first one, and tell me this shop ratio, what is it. 1.10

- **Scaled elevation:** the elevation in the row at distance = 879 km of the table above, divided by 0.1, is 94.9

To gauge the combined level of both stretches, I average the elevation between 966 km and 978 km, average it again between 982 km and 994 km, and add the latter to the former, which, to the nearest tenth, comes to 18.7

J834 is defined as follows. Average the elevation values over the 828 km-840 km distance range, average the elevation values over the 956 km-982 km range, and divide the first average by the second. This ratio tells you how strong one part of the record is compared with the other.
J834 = 0.94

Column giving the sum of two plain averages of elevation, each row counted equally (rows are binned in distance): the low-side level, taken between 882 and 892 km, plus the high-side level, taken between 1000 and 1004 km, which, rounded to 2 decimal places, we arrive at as 18.64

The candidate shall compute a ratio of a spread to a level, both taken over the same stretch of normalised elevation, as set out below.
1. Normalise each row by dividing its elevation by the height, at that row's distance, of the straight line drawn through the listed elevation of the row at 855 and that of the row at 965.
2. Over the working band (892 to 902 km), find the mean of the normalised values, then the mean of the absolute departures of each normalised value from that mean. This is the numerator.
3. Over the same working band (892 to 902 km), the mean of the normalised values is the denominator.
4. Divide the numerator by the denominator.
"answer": 0.0100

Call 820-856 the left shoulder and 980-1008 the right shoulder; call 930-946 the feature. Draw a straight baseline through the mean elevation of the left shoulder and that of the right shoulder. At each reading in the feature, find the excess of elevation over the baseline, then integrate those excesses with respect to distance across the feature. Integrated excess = 0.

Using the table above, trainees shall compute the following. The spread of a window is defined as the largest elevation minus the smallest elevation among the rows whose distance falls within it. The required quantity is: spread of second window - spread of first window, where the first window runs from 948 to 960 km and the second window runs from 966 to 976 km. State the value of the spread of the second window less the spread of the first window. -0.57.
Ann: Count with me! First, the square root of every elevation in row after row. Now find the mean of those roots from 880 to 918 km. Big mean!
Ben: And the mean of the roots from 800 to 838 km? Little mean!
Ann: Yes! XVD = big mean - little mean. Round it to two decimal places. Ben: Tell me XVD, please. 0.12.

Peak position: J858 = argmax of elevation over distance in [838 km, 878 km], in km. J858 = 861 km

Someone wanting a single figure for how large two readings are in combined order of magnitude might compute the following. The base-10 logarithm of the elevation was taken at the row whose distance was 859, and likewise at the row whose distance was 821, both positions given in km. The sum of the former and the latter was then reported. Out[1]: 1.933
